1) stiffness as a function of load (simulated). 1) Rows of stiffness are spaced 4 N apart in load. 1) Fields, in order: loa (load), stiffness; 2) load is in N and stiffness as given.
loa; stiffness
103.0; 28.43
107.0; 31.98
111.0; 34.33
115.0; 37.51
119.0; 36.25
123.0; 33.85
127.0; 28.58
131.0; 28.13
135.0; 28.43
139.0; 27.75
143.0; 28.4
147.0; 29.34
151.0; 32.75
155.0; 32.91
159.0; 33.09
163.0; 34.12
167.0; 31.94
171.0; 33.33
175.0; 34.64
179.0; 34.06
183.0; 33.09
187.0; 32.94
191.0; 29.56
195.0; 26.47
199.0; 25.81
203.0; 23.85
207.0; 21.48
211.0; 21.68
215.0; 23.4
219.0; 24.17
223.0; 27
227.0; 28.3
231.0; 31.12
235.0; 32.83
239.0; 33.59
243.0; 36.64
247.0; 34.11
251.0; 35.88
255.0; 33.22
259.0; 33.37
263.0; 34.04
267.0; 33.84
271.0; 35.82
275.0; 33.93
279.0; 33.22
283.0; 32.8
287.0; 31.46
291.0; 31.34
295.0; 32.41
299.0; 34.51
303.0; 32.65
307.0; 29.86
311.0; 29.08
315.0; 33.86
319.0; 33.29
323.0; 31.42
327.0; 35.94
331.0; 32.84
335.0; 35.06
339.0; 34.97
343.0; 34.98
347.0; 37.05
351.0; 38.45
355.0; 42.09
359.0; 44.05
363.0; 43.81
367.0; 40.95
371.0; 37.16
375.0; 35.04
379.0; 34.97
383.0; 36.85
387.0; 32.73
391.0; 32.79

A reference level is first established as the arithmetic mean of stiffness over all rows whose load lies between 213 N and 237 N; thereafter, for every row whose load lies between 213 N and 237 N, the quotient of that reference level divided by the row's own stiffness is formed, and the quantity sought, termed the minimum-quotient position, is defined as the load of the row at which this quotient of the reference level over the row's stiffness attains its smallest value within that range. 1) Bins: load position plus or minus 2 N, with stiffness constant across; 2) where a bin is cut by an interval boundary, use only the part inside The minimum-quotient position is 235.0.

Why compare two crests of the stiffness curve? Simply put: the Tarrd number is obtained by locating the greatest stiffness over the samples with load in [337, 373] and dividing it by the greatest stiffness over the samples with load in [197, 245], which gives 1.20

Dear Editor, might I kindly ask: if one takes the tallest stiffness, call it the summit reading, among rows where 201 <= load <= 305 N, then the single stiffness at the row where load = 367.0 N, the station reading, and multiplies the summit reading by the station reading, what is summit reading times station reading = 1500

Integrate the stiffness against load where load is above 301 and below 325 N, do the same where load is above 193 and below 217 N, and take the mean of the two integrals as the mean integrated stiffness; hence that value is 666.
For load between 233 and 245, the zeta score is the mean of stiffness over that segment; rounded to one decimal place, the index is 34.4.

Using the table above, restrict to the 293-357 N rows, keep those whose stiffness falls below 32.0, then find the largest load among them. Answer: 323.0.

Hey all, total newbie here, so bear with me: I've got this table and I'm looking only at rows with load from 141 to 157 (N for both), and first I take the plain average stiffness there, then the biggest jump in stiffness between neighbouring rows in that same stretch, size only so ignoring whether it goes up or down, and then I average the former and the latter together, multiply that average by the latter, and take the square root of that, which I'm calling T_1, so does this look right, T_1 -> 7.6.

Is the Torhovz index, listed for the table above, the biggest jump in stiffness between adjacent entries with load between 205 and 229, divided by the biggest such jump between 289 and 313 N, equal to 1.01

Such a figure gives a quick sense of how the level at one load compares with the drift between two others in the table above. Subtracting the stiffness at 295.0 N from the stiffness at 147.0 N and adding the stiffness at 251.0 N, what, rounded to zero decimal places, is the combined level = 33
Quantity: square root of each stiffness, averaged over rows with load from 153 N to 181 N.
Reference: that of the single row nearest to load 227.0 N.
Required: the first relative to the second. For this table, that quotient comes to 1.09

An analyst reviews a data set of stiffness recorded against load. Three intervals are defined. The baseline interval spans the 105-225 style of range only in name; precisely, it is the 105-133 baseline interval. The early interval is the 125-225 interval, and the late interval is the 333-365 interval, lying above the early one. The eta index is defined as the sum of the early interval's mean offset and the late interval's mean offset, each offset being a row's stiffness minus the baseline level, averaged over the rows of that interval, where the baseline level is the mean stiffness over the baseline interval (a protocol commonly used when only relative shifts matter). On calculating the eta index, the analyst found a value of 2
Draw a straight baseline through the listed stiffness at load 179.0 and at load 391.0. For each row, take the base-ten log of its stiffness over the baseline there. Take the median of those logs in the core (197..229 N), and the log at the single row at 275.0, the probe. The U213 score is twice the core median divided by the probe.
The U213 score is -52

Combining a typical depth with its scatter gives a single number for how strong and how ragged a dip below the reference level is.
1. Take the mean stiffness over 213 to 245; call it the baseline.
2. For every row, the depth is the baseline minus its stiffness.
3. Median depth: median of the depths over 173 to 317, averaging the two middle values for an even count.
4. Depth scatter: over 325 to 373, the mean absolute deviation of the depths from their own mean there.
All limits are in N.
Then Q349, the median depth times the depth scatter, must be -10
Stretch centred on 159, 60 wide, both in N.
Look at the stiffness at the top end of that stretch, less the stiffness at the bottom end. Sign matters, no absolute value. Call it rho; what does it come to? 4.8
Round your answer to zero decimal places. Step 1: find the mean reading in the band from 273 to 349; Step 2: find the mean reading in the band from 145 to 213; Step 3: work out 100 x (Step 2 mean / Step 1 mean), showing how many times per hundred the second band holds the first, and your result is 91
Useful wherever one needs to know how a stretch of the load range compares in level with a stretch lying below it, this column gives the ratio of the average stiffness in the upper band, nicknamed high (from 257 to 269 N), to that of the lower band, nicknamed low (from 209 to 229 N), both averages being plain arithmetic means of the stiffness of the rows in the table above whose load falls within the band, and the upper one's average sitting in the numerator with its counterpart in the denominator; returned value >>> 1.35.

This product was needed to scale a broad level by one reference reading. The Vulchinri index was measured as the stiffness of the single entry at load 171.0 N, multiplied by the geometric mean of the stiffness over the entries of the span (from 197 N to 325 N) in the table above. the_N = 1021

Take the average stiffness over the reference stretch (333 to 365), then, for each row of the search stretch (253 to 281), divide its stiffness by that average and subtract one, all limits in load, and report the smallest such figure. -0.14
